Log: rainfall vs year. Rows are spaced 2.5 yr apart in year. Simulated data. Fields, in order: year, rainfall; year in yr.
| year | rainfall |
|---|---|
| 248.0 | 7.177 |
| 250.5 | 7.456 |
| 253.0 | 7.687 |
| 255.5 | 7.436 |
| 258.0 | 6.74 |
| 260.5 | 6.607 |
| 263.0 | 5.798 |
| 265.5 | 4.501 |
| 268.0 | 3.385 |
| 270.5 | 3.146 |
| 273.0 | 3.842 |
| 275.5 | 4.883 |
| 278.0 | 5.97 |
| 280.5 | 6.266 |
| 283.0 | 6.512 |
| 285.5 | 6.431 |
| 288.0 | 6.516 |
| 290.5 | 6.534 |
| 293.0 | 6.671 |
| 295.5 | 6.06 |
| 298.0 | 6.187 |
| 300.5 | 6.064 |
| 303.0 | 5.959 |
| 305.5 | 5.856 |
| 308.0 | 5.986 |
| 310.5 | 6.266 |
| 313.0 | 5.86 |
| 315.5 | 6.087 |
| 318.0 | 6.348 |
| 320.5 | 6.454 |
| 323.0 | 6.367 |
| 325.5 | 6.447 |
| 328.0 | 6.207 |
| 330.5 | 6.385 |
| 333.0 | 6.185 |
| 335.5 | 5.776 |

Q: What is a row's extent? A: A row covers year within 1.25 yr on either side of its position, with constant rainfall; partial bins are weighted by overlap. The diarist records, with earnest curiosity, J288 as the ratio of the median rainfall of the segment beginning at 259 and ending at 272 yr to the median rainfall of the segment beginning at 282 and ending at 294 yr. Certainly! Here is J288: 0.69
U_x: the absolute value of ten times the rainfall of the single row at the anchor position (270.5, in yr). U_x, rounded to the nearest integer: 31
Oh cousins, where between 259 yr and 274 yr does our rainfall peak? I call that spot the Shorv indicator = 260.5 yr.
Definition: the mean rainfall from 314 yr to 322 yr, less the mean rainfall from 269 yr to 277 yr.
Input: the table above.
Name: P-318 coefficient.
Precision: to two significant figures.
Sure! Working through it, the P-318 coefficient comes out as 2.3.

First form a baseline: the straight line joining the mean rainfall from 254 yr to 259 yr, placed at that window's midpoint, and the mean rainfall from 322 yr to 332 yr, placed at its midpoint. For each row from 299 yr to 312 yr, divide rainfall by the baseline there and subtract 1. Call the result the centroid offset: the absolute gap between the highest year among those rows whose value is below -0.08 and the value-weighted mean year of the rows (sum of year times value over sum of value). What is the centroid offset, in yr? 3.1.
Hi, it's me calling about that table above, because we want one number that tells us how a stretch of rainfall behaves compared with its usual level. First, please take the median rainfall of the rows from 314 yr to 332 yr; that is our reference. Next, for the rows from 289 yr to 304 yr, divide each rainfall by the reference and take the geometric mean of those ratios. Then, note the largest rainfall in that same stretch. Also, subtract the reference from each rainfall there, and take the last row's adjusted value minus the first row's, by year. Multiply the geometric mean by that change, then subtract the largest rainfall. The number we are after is -7.2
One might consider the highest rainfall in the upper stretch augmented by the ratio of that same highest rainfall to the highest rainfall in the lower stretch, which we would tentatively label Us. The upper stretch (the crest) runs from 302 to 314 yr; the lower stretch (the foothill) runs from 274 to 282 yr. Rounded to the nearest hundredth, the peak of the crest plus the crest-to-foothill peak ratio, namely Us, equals 7.27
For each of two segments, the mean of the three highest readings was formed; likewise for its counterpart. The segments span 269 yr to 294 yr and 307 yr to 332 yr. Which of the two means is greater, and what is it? 6.57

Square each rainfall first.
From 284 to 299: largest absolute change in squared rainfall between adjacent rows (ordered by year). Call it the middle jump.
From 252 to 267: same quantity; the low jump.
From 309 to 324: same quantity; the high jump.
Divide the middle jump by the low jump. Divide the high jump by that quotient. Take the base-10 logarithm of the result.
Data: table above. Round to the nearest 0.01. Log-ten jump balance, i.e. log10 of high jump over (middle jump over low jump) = 0.93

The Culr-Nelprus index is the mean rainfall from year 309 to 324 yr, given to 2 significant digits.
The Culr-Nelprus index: 6.2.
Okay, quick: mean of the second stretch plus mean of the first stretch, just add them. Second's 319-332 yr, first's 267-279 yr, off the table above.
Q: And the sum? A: 10.6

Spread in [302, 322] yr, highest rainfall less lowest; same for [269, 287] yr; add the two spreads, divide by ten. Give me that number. 0.40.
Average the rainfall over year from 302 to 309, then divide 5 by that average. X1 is 0.843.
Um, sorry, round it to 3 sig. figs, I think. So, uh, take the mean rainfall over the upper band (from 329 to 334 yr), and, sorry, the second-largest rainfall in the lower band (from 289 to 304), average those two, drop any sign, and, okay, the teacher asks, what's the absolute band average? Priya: 6.41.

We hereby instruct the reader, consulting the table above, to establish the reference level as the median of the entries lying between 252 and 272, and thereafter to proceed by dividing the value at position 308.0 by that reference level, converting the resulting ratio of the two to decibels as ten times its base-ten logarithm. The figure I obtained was -0.2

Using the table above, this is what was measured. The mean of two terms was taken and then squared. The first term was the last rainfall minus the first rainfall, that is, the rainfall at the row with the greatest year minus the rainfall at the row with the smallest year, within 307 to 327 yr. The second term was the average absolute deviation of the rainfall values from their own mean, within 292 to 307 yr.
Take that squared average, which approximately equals 0.11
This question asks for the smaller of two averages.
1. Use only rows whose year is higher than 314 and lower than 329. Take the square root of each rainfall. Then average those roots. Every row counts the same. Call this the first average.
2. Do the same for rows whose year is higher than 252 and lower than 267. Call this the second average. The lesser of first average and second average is 2.51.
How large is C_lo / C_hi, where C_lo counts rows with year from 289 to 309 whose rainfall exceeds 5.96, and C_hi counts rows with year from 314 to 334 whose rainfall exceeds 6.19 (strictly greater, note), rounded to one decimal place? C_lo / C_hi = 1.0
